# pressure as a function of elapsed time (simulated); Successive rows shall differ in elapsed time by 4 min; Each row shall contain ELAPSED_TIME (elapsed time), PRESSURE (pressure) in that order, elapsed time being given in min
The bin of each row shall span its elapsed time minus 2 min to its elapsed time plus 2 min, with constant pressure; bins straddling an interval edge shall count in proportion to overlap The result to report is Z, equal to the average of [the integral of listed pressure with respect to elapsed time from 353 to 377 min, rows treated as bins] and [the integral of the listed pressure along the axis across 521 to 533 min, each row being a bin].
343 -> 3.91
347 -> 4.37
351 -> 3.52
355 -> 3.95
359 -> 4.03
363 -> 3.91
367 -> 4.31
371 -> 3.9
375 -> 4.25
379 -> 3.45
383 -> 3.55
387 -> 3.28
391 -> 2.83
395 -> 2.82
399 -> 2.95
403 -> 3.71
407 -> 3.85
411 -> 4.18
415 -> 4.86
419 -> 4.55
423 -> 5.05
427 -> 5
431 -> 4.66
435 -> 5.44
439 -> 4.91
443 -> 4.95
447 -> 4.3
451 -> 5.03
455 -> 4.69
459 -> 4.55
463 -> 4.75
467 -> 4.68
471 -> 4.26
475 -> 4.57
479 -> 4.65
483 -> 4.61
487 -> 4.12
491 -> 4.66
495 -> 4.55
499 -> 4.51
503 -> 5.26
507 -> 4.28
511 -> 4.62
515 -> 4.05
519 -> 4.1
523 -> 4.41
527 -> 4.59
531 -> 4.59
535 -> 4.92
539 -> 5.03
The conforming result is 75.9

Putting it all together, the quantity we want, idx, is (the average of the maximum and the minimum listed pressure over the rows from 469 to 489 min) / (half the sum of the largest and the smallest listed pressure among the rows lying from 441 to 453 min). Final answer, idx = 0.94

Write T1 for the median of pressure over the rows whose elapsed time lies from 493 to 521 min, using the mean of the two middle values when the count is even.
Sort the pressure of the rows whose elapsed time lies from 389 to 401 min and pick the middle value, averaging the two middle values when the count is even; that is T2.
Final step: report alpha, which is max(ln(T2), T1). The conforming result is 4.5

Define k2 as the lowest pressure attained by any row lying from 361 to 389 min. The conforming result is 3.28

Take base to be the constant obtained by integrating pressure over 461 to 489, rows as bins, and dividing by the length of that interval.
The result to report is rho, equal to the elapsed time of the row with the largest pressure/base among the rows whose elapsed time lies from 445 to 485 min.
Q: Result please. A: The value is 451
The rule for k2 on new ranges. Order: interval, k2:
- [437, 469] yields 4.3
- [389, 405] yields 2.82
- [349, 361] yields 3.52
